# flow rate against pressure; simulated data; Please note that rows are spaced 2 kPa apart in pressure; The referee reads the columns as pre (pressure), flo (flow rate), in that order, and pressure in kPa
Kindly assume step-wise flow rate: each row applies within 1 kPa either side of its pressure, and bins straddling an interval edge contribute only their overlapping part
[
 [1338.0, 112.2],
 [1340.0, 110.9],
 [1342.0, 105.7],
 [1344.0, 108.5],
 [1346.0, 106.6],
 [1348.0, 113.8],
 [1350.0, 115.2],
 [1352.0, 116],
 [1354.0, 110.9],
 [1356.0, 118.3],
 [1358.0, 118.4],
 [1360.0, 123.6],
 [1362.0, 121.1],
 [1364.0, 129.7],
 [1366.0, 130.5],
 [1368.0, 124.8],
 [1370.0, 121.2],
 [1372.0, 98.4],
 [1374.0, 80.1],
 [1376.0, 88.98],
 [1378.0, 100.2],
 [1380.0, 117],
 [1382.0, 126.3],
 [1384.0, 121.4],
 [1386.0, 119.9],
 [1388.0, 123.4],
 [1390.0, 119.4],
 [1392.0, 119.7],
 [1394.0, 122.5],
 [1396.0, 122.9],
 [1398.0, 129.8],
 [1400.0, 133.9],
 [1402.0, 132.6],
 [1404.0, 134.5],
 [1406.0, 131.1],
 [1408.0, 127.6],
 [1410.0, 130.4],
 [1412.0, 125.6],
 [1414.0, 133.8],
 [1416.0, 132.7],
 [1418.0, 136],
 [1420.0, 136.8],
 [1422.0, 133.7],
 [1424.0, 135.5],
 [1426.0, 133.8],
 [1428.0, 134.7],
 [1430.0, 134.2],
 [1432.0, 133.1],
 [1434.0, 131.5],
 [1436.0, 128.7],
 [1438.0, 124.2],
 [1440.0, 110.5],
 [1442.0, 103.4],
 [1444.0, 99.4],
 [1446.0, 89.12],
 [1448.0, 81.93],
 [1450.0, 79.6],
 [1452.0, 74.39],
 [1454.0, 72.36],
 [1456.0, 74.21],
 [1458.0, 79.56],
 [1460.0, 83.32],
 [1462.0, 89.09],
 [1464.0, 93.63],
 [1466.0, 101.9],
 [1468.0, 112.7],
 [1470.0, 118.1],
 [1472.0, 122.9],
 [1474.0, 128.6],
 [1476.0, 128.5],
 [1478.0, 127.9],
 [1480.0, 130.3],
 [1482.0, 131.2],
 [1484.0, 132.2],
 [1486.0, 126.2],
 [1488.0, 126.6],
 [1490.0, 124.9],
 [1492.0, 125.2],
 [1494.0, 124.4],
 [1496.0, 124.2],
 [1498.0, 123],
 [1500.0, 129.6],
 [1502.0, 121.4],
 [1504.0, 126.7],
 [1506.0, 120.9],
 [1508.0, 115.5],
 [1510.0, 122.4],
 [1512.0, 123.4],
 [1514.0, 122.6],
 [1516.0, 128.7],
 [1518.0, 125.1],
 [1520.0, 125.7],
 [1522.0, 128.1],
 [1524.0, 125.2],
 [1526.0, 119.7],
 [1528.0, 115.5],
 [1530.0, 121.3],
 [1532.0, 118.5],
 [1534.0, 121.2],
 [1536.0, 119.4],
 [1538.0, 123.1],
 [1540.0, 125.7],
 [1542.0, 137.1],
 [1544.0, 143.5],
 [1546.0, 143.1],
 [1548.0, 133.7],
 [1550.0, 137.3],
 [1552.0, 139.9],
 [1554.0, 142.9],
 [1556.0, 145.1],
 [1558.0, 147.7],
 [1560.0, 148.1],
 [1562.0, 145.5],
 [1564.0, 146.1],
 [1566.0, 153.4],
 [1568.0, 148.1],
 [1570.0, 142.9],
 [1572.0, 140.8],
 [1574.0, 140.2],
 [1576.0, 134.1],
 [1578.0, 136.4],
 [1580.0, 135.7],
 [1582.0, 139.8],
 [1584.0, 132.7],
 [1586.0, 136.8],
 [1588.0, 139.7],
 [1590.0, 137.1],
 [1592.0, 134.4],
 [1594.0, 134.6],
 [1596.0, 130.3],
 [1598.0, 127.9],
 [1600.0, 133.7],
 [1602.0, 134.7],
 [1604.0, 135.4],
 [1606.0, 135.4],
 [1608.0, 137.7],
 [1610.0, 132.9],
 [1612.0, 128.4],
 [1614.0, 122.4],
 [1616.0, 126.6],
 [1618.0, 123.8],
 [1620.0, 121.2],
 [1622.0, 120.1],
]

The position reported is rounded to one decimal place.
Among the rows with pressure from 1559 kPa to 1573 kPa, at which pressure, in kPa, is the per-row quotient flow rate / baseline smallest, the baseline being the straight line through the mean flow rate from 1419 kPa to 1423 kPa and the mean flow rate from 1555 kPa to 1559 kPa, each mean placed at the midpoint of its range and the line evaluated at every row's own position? 1572.0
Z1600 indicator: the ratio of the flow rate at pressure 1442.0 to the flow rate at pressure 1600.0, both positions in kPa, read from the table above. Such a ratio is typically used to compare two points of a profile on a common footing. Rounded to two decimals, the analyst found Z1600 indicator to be 0.77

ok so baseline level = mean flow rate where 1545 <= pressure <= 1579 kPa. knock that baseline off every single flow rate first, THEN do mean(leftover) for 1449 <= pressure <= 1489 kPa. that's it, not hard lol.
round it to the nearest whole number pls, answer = -36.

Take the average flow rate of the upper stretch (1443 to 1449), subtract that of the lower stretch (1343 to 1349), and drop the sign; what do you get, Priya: 19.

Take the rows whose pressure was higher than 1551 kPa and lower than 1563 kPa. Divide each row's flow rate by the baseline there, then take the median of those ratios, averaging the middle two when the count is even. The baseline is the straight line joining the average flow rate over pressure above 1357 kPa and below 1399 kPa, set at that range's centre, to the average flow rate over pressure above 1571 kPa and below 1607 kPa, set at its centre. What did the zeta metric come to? 1.09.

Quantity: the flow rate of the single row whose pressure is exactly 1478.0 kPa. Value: 127.9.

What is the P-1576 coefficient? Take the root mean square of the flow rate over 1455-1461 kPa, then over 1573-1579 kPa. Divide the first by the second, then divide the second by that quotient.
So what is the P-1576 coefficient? 237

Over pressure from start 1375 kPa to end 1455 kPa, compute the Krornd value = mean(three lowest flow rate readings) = 75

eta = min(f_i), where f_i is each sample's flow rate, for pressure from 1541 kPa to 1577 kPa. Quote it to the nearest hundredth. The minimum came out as 133.70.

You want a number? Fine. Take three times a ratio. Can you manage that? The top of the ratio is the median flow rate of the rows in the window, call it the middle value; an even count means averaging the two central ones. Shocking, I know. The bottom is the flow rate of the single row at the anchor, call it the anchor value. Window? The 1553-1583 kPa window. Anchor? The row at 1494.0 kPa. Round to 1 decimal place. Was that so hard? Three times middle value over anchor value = 3.4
